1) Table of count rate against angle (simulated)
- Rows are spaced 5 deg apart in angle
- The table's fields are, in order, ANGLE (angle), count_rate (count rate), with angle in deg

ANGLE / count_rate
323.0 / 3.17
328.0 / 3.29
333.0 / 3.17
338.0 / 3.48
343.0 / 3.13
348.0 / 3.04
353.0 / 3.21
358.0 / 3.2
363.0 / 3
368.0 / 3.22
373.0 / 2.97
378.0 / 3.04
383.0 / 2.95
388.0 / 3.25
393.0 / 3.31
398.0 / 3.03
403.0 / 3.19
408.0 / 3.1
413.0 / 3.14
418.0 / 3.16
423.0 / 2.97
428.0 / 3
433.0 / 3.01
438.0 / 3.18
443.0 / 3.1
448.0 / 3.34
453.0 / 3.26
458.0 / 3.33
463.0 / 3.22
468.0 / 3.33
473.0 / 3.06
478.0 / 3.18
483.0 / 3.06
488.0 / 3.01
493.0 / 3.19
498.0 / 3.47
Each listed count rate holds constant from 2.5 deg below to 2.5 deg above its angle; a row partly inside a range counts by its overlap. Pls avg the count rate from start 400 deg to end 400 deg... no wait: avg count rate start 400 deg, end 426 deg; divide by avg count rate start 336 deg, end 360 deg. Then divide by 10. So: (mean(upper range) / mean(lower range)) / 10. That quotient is 0.097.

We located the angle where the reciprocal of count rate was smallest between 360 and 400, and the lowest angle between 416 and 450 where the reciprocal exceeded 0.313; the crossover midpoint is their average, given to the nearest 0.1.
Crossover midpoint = 405.5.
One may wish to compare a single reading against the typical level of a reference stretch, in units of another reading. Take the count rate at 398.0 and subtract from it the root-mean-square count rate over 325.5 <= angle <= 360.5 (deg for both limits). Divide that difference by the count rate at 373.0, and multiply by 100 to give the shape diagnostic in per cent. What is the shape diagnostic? -6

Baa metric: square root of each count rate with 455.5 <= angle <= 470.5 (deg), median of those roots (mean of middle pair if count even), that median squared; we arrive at 3.33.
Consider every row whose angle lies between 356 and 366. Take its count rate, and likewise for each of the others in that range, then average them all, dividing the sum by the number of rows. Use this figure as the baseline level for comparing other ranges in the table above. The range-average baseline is 3.10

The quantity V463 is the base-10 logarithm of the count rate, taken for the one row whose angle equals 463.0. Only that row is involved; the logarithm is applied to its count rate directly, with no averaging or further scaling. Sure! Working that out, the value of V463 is 0.508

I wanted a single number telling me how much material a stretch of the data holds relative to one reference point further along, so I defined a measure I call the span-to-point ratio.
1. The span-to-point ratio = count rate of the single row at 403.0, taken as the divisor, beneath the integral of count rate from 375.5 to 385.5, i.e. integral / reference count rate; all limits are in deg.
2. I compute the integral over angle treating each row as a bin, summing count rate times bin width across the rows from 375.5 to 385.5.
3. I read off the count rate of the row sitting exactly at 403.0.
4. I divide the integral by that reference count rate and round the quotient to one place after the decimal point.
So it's 9.4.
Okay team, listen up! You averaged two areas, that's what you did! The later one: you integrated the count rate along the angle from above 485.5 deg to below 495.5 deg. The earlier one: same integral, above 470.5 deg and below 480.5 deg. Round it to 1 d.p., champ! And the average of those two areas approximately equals 31.1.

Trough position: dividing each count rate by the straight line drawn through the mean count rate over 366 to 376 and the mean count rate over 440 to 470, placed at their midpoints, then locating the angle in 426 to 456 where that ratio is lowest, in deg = 428.0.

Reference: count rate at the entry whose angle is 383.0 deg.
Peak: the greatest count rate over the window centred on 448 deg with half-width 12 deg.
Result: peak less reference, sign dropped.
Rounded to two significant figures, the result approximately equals 0.39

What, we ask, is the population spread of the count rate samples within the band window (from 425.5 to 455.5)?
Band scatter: 0.125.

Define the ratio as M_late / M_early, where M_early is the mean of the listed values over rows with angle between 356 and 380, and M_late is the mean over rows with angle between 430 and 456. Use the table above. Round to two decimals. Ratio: 1.03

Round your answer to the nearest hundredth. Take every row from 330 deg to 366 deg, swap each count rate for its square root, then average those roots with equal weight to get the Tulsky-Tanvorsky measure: 1.78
